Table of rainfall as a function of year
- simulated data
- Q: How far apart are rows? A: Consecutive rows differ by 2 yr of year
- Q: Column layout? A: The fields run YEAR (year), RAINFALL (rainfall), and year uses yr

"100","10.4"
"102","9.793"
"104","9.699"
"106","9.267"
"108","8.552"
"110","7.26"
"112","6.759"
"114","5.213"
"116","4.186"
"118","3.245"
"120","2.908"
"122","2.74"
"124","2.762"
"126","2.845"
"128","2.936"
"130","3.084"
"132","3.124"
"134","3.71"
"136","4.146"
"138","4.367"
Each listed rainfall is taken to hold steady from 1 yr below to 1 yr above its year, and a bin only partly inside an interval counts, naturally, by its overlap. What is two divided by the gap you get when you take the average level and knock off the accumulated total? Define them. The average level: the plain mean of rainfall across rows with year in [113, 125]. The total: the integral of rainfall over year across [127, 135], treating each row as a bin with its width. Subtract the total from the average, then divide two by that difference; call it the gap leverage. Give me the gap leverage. -0.090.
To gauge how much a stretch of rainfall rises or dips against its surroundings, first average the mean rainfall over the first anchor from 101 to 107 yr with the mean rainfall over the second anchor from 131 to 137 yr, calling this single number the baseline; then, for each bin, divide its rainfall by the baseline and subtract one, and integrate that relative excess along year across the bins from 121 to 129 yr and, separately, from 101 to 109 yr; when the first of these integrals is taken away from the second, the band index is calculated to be 7.9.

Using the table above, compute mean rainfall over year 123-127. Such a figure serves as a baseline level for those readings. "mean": 3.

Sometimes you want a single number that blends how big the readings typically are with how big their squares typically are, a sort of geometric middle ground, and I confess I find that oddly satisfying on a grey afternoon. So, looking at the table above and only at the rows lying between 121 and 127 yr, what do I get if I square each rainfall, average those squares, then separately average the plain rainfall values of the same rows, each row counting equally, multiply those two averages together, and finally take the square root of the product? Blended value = 4.6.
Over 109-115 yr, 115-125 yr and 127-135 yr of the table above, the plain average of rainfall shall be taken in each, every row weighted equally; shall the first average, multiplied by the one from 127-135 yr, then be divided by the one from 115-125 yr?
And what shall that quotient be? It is 6.5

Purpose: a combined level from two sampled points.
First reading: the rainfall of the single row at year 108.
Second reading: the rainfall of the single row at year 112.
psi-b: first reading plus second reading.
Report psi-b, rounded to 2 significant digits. 15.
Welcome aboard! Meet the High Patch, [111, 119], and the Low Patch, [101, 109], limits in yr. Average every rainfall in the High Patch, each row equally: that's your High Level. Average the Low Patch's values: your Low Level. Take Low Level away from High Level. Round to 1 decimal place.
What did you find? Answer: -4.5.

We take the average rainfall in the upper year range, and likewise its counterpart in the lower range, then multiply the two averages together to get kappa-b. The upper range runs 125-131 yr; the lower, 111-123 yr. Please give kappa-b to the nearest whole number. 12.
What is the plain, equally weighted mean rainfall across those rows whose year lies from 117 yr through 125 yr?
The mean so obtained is 2.9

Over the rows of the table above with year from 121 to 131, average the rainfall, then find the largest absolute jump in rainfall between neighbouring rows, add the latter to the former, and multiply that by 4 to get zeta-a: 12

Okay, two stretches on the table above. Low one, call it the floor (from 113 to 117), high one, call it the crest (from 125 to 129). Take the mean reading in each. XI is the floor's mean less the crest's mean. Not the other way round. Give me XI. 1.8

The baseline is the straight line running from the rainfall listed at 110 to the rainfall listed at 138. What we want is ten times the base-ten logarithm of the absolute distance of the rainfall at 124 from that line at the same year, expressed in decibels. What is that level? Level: 4.85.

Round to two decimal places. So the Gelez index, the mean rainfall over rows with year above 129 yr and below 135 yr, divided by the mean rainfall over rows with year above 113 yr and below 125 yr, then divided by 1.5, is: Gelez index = 0.63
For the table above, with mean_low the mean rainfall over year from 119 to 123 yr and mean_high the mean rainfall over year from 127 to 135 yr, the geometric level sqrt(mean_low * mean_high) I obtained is 3.0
